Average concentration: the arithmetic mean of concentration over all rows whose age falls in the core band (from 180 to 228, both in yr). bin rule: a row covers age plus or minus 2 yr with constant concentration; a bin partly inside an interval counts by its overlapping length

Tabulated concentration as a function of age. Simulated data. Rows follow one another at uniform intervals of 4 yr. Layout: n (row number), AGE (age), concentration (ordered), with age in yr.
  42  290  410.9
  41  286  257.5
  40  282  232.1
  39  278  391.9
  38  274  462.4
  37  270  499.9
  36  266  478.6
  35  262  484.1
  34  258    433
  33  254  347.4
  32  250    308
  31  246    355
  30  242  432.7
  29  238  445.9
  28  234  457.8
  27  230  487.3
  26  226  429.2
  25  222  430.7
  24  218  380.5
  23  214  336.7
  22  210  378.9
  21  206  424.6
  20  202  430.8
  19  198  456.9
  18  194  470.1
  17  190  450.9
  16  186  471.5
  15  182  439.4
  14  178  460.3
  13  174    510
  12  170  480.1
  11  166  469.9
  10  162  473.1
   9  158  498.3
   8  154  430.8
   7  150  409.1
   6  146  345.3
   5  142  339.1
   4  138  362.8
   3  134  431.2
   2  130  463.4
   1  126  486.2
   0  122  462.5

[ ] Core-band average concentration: 425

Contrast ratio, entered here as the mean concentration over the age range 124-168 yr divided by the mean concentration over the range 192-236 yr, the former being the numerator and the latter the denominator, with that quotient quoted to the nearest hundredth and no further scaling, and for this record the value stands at 1.01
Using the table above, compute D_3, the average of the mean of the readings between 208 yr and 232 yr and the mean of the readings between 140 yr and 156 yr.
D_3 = 394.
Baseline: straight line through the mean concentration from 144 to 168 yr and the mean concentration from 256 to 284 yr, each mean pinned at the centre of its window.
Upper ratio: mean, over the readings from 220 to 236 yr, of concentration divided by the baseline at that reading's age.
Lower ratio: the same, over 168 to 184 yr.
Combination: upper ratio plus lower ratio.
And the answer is 2.13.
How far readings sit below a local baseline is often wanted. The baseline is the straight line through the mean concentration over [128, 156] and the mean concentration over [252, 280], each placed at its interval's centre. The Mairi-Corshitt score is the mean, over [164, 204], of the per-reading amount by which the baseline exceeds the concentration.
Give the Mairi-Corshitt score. -51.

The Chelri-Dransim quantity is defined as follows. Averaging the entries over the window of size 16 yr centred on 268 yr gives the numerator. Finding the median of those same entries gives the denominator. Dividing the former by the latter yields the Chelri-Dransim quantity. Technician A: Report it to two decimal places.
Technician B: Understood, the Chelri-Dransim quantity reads 1.00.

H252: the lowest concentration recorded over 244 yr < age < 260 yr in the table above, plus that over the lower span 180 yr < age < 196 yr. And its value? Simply 747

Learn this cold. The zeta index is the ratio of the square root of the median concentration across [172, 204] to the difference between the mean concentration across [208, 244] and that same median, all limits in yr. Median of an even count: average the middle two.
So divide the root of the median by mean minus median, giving -0.55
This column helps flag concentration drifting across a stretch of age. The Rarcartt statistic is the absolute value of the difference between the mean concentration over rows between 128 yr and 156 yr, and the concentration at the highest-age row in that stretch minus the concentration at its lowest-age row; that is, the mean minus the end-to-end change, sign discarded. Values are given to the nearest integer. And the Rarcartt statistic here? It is 430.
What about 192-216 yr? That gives 550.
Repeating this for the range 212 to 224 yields 289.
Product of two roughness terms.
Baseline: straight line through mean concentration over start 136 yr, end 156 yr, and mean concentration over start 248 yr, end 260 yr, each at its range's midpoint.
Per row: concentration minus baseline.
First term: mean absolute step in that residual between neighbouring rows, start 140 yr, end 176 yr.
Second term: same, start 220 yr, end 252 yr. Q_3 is 970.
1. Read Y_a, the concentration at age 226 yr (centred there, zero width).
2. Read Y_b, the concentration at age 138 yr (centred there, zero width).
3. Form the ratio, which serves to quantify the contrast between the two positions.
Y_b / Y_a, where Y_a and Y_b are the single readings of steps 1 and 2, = 0.85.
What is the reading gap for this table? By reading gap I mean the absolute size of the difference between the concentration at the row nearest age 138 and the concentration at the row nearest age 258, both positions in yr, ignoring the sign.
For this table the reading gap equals 70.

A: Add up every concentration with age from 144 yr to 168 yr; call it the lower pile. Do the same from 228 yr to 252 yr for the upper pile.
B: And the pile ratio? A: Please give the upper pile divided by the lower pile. 0.95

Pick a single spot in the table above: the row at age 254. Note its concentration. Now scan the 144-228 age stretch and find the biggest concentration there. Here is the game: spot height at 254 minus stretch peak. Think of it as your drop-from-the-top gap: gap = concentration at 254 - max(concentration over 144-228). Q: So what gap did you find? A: -163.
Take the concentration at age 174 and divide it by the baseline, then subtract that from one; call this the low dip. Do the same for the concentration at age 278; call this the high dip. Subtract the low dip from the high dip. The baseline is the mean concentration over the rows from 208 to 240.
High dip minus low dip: 0.28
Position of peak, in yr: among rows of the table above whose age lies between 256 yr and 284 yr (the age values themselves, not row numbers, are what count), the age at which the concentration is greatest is 270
